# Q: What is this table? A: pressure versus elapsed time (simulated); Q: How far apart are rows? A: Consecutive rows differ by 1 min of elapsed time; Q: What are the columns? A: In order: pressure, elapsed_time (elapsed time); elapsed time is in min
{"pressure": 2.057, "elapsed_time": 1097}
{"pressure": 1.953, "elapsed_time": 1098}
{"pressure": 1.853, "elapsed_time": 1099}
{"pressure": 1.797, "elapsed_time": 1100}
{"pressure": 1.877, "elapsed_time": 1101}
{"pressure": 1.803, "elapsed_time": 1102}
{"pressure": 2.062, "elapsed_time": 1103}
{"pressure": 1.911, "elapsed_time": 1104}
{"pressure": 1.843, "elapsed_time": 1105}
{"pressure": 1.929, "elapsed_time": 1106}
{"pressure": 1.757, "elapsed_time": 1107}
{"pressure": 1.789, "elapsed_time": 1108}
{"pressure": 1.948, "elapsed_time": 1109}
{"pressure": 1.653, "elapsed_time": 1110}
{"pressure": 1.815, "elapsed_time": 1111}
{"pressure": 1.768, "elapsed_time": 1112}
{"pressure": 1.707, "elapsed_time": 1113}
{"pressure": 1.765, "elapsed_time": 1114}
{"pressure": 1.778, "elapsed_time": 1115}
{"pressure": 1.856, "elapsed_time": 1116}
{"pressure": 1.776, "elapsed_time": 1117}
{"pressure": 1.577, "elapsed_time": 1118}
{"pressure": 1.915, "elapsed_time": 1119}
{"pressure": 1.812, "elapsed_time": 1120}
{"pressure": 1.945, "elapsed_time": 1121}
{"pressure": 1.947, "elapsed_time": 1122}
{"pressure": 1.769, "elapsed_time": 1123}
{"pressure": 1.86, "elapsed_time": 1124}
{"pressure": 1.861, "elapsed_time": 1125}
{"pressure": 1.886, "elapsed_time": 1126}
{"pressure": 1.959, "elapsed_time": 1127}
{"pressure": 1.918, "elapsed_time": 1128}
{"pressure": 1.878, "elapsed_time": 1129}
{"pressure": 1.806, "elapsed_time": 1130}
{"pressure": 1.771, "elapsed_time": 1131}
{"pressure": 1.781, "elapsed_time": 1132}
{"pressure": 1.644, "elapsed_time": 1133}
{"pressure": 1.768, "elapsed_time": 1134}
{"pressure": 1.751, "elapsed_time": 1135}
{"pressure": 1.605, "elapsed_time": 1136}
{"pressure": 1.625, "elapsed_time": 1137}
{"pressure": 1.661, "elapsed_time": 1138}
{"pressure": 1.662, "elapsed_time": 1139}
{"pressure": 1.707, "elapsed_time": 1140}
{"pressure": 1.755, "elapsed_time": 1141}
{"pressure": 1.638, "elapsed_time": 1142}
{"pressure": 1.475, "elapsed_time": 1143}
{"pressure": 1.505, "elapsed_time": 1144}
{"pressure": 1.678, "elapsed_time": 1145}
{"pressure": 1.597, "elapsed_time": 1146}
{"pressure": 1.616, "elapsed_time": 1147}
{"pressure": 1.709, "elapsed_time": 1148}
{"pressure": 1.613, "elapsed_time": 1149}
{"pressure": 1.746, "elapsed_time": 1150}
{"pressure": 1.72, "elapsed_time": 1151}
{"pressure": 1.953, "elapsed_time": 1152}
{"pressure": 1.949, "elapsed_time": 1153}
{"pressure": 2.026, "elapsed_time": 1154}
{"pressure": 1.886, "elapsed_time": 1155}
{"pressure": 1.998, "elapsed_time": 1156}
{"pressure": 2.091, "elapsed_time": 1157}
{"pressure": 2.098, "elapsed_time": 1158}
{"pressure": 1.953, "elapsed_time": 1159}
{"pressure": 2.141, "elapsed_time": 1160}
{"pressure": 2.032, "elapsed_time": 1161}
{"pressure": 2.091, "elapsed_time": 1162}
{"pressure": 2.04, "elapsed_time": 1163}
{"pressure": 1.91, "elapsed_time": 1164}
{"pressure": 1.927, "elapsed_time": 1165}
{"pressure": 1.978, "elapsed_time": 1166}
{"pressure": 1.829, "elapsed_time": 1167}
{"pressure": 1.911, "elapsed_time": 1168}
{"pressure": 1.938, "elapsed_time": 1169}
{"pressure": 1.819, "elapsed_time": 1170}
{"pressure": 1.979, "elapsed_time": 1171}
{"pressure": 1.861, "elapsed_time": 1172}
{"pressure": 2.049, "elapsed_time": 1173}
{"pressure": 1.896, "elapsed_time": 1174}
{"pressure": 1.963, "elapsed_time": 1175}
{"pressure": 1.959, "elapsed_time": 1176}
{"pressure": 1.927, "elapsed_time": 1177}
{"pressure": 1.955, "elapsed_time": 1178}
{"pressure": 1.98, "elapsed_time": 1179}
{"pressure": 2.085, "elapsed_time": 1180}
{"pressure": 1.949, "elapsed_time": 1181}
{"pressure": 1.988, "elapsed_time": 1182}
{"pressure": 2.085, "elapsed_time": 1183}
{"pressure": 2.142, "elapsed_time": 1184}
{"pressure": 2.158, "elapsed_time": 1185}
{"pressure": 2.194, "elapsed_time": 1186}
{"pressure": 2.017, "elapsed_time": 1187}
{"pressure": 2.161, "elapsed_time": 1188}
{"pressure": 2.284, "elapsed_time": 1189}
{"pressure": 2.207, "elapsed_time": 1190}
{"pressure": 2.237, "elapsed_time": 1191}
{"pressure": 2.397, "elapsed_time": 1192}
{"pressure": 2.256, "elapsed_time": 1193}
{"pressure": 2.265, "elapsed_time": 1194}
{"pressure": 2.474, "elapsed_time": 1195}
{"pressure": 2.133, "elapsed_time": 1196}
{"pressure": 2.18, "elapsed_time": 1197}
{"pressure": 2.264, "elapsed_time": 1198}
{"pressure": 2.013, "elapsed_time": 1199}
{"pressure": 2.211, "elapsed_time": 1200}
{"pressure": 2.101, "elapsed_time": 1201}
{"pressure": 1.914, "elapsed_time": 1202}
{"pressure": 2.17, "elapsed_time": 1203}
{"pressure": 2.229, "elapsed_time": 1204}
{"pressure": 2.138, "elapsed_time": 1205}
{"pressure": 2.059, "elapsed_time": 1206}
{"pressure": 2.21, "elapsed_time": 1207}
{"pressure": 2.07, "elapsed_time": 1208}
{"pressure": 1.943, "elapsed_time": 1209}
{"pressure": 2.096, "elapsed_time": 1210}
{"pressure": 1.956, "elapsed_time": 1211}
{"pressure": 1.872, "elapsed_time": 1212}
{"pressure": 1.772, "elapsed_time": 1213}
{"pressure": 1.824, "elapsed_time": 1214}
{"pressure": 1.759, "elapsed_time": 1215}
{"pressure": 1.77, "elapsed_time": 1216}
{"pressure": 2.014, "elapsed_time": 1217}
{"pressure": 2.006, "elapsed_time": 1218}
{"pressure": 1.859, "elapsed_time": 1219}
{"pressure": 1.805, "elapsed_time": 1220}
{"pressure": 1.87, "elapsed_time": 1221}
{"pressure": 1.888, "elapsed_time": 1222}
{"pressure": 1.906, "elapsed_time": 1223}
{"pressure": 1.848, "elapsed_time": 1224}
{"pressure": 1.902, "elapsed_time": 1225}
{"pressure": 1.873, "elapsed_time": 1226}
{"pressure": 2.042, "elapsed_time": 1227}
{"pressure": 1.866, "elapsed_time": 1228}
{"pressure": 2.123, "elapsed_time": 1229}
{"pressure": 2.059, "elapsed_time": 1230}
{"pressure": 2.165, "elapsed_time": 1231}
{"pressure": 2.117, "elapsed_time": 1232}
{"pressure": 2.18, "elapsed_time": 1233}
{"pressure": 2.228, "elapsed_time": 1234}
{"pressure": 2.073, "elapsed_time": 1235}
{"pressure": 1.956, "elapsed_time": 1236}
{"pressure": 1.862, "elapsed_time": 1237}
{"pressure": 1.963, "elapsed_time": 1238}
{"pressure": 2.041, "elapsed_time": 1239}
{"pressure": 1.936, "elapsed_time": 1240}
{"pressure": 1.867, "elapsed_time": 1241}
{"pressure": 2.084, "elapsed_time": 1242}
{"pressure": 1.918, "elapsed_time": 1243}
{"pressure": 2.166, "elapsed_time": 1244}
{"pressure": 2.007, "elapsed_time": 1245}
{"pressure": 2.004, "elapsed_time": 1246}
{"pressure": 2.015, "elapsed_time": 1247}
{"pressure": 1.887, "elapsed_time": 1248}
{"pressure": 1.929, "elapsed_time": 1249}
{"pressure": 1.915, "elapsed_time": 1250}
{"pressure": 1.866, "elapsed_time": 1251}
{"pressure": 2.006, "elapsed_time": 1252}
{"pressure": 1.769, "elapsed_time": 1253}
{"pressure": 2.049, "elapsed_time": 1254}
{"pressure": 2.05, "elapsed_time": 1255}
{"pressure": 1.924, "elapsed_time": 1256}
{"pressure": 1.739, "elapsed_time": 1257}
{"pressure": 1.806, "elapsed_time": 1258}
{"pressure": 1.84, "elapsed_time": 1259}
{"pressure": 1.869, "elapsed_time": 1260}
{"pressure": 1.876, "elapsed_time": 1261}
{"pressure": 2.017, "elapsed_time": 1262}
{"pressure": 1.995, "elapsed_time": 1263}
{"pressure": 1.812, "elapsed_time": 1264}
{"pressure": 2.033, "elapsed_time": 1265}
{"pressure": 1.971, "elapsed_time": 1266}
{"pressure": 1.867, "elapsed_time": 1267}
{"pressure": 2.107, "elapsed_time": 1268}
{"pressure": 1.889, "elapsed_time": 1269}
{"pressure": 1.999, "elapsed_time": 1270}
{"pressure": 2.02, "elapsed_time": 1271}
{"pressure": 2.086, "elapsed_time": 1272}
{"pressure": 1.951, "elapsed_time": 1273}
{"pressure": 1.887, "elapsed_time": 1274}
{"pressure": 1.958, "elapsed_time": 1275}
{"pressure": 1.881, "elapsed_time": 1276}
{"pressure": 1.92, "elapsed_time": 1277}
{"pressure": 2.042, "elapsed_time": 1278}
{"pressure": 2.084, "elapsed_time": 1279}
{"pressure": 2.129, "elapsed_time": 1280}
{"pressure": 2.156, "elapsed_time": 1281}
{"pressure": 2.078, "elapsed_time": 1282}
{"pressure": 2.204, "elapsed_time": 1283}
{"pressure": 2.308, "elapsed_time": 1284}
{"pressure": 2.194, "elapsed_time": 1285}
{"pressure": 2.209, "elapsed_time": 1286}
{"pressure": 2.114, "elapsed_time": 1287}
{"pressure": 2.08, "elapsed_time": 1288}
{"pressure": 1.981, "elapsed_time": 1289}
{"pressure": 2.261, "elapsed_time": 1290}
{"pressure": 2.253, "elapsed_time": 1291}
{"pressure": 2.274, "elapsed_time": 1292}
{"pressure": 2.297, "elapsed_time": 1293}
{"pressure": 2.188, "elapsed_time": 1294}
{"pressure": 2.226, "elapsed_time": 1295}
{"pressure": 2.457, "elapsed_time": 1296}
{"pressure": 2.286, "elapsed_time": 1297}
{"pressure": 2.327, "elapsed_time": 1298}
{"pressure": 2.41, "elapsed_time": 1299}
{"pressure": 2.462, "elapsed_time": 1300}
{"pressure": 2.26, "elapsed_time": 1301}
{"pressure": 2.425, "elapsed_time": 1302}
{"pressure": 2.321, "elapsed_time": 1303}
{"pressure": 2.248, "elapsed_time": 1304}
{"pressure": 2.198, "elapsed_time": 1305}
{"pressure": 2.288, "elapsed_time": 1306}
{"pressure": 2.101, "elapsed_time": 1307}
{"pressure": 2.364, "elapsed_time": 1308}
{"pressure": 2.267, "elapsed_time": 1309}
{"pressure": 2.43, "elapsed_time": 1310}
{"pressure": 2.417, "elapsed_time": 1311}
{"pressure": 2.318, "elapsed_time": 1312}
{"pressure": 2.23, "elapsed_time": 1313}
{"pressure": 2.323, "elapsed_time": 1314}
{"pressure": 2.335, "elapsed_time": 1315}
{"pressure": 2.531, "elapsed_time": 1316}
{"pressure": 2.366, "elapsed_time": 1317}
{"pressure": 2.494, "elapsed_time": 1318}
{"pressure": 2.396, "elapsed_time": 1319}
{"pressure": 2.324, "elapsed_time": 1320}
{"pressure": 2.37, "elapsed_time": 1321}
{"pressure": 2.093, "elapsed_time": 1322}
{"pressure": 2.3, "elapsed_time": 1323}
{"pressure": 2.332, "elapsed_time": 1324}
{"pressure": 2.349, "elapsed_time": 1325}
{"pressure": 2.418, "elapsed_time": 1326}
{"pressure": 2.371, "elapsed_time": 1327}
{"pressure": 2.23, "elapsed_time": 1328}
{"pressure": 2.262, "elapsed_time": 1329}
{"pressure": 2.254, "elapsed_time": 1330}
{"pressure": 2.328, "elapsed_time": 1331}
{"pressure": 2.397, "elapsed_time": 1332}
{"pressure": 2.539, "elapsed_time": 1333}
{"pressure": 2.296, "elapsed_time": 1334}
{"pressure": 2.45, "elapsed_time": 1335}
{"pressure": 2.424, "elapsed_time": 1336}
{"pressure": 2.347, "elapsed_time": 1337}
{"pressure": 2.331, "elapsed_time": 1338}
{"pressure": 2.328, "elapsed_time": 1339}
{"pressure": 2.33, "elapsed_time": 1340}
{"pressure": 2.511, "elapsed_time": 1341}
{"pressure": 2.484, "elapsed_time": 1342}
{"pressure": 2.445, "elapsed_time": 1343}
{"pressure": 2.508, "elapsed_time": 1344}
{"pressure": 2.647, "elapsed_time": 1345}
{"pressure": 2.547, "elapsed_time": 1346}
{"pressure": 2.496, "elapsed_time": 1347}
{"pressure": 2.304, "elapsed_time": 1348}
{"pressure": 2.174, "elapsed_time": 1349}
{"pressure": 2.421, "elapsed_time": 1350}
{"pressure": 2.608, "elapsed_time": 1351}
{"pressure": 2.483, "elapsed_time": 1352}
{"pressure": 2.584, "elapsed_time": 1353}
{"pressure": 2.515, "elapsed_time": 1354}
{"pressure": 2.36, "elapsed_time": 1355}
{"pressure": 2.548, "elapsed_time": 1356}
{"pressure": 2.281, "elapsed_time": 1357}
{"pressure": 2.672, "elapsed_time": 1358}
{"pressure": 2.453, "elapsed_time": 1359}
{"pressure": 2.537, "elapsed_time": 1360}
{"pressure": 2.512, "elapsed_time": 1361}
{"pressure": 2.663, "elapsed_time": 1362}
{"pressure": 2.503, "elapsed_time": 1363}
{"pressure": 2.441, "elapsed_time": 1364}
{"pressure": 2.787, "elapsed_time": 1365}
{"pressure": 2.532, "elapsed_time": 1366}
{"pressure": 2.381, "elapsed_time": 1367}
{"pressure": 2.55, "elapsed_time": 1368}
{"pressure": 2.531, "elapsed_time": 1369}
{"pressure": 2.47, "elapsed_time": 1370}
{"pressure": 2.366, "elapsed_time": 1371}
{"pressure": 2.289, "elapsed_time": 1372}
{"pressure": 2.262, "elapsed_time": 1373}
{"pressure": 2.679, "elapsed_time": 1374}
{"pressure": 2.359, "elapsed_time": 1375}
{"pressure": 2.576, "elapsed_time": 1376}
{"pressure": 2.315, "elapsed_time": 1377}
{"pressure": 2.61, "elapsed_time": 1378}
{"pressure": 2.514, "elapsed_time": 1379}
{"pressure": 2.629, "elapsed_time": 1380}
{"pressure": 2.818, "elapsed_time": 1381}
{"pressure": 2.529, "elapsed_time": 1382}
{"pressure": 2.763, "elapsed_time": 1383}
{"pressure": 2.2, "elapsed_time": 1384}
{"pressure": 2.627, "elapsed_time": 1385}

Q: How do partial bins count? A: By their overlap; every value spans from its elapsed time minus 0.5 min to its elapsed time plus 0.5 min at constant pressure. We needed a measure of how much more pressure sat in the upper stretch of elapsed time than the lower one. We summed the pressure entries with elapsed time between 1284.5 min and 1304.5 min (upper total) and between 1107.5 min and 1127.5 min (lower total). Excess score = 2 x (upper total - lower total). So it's 17.8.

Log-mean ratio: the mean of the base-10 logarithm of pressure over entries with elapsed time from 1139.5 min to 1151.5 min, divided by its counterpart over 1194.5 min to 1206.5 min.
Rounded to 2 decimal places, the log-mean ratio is 0.65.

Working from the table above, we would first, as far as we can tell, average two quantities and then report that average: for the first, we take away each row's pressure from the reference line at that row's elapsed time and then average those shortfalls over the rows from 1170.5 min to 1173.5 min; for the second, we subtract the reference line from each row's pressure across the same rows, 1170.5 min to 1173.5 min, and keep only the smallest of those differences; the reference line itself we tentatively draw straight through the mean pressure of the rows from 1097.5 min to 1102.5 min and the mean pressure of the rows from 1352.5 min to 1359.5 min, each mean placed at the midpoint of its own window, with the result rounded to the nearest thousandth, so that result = -0.051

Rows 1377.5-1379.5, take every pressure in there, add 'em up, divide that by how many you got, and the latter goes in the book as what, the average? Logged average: 2.6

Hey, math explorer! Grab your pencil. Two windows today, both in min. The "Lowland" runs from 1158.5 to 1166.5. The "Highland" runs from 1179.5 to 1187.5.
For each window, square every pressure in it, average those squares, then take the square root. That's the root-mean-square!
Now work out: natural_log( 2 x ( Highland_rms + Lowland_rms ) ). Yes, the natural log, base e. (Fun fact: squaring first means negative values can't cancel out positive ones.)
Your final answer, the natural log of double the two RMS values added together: 2.10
